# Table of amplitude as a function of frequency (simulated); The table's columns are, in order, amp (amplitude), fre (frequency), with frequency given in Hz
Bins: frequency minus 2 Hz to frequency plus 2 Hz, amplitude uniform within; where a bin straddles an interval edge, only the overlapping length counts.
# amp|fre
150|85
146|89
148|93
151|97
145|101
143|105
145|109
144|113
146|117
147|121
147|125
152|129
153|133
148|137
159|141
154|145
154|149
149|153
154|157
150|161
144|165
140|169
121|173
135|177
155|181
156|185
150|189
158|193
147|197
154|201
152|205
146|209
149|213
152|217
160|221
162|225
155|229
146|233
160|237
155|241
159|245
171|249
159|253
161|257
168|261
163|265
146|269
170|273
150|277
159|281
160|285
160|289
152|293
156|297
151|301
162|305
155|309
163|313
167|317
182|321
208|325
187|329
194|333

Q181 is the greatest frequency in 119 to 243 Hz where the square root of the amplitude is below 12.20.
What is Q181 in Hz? 233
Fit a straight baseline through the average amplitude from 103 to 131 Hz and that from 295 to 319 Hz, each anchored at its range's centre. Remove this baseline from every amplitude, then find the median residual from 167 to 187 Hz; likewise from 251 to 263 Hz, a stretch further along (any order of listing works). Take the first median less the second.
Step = -15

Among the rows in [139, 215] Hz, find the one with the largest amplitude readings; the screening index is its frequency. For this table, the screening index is 141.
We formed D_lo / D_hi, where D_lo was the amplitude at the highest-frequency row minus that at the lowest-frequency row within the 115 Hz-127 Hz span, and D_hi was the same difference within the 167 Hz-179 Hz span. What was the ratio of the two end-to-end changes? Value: -0.2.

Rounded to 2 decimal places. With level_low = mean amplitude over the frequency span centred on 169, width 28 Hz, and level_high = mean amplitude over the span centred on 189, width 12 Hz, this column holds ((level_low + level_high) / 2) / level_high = 0.96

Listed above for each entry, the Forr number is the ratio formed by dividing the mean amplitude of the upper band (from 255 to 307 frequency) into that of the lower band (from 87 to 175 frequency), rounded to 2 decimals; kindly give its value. 0.93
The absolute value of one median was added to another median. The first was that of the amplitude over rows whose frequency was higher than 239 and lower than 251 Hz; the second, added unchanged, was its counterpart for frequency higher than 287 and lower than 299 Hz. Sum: 315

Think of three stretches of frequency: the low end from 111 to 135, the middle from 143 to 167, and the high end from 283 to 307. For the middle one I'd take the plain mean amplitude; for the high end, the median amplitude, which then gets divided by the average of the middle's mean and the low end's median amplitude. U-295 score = 1.06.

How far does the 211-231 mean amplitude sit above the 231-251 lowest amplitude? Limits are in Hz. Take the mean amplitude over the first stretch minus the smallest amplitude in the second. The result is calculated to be 10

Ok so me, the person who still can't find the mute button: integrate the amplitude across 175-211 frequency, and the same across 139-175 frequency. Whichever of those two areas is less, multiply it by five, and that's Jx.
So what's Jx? 26500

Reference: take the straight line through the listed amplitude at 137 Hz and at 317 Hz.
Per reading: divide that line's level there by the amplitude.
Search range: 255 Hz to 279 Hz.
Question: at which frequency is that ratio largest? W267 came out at 269 Hz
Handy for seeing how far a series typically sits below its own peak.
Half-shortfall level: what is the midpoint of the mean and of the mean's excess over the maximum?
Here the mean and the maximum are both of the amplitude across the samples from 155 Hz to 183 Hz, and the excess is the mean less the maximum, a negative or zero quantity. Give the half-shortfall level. 65.2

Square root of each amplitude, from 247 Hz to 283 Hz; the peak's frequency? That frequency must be 249 Hz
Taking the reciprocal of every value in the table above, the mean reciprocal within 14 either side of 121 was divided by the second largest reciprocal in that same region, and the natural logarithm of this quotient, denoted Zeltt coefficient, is -0.018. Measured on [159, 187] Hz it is -0.051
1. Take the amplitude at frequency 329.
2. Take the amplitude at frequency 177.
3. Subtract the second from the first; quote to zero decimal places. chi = 52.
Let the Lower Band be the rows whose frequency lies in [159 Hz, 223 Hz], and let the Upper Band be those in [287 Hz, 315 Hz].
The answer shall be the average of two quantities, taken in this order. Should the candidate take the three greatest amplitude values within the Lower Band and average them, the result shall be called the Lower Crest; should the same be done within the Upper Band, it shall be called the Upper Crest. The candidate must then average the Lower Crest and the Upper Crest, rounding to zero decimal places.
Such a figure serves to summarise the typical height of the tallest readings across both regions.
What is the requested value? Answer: 160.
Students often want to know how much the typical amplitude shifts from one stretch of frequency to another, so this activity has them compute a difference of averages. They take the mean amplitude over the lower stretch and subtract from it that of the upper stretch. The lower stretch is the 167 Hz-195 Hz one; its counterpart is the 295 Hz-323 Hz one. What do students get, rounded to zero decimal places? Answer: -17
